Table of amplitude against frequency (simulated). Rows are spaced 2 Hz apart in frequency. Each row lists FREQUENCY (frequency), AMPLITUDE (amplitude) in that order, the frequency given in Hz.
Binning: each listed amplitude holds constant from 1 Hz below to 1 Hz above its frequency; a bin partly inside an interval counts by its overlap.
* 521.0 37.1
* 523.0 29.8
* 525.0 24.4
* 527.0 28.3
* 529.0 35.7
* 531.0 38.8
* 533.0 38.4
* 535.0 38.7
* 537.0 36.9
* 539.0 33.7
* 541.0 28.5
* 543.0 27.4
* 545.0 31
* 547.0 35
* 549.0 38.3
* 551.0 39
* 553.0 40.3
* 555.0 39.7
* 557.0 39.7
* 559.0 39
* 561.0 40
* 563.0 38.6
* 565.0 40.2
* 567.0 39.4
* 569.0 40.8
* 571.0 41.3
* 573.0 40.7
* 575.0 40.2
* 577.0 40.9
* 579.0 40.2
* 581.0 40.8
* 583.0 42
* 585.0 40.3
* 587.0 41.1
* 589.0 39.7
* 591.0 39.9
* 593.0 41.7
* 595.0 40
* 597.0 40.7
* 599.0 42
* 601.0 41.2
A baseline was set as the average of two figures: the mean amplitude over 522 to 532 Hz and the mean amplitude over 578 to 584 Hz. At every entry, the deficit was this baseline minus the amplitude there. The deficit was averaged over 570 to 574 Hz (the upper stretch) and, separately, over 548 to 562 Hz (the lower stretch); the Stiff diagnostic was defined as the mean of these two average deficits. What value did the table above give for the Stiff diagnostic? -4.0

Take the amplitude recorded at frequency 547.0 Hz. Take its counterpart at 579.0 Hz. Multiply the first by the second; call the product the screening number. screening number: 1407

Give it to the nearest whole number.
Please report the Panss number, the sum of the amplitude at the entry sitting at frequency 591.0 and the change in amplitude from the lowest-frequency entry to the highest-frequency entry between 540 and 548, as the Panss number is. 46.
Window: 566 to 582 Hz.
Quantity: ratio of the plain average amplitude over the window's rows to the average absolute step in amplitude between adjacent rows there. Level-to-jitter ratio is 57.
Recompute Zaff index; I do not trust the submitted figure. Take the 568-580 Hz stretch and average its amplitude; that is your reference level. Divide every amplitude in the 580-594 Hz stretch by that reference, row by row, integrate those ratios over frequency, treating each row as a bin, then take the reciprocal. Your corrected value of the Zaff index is 0.071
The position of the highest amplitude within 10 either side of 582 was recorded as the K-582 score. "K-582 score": 583.0 Hz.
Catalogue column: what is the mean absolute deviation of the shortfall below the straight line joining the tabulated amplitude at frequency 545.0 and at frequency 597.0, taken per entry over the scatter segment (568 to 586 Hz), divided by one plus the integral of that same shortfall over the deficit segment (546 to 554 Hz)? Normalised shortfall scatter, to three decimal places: -0.018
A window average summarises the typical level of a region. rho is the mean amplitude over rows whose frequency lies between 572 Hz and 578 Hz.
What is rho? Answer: 40.6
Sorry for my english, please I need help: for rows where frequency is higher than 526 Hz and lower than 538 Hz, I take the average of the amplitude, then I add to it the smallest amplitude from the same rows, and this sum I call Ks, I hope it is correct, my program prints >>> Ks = 64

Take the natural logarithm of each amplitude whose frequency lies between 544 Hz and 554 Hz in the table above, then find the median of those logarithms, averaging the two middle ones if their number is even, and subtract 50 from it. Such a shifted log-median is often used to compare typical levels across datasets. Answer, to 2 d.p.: -46.35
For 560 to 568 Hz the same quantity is -46.32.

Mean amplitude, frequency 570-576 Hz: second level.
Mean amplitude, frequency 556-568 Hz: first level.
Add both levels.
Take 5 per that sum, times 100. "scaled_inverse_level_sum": 6.23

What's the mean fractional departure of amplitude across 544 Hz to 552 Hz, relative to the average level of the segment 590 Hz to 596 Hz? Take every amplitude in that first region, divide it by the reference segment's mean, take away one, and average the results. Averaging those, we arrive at -0.12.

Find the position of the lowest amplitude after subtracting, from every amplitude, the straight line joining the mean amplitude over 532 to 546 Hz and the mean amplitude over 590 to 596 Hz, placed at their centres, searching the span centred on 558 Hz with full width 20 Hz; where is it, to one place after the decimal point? 563.0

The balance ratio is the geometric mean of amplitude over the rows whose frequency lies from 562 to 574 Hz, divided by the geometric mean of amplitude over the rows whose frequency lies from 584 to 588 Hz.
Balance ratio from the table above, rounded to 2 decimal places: 0.99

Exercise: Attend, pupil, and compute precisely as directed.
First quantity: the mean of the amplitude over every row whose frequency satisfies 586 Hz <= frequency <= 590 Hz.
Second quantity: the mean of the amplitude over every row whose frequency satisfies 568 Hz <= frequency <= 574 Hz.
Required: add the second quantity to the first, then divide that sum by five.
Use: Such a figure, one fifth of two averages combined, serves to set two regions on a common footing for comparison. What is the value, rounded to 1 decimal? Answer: 16.3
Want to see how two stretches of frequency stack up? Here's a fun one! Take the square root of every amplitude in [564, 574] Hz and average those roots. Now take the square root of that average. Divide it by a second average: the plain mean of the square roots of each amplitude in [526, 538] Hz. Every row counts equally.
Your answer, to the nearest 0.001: 0.420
